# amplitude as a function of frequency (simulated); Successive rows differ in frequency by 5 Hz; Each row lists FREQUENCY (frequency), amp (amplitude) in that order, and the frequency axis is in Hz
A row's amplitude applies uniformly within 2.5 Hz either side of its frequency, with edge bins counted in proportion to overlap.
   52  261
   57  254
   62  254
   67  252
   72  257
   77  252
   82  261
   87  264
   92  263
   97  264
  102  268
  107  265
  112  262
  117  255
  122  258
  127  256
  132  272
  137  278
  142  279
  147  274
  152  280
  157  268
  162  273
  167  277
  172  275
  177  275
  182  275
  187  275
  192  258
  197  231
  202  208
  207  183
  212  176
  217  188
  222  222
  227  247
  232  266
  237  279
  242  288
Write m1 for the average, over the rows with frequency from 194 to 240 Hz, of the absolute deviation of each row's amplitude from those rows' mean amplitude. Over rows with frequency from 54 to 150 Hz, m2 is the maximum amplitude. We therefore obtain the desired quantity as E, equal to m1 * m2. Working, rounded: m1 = 30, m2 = 279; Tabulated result 8315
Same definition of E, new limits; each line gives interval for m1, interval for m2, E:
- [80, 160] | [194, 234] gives 1735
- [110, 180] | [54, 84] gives 1928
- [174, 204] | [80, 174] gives 6378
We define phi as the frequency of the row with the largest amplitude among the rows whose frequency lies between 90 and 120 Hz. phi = 102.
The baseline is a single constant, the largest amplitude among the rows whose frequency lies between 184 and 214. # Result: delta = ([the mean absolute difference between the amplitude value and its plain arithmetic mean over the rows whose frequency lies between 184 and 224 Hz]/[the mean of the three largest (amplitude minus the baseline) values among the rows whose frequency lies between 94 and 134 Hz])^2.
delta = 19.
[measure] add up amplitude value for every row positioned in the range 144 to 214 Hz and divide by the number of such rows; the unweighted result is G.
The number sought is 252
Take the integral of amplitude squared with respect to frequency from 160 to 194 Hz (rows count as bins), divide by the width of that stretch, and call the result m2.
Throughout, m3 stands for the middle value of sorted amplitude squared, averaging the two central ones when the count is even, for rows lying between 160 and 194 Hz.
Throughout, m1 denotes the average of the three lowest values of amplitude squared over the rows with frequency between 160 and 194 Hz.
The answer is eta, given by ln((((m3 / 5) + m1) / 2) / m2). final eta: -0.533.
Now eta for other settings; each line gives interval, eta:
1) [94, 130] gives -0.542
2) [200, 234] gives -0.786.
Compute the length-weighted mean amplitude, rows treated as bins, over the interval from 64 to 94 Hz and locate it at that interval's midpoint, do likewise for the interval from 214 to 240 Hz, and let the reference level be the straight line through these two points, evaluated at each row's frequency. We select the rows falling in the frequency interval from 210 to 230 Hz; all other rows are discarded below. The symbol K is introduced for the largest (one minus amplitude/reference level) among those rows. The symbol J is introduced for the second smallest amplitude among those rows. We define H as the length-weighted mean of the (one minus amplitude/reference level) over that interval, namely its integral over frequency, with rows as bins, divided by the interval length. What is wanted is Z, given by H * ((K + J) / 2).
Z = 12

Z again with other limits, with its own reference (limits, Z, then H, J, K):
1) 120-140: -8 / -0.06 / 258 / -0.02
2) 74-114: -3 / -0.02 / 261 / 0.02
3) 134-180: -15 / -0.11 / 273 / -0.08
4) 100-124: -4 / -0.03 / 258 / -0.01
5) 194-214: 16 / 0.17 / 183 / 0.27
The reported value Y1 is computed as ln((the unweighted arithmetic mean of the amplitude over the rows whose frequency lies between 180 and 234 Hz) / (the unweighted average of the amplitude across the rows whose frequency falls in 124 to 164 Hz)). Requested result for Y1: -0.17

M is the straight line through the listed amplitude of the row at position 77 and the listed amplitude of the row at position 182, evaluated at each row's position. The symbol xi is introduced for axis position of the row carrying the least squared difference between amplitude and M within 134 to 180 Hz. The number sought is 177 Hz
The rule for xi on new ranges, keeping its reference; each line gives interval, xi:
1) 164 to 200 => 182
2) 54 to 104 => 77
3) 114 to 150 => 122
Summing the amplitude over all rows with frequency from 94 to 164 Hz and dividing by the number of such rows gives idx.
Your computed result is 268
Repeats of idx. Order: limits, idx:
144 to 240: 249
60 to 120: 260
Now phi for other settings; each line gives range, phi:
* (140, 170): 152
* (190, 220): 192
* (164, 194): 167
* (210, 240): 237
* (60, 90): 87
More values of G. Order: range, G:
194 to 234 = 215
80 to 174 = 268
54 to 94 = 257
